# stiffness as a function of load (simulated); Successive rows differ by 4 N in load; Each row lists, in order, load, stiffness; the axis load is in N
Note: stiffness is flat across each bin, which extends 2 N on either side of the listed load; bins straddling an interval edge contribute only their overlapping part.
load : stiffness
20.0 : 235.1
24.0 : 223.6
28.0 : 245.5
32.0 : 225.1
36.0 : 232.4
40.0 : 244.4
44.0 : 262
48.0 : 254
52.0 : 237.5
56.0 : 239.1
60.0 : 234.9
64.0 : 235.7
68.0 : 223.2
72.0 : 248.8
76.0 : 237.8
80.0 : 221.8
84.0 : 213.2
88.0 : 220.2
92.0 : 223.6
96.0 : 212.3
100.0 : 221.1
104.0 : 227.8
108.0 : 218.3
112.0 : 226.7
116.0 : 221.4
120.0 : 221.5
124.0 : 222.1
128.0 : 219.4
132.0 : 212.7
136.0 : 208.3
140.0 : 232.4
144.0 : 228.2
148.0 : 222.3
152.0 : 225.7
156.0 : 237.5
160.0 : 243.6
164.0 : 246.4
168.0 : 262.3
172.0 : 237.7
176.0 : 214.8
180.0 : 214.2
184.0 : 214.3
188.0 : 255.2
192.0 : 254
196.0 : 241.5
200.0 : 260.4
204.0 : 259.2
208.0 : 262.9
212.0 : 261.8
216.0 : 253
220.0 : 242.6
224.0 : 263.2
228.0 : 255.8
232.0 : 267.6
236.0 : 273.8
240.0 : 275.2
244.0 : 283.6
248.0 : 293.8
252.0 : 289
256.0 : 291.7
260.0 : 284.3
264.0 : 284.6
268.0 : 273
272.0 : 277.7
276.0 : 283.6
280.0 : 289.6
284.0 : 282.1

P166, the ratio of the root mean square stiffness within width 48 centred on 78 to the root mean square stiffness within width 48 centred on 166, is 0.97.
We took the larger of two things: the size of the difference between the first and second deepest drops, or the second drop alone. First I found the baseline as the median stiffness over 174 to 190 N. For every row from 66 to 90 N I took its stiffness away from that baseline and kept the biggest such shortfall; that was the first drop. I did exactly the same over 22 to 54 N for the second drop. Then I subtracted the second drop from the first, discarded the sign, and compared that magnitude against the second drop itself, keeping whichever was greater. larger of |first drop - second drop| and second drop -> 10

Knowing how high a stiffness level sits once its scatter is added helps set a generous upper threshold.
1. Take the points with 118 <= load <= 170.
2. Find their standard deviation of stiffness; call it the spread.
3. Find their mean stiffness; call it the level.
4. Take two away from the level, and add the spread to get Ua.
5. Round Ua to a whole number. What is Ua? 242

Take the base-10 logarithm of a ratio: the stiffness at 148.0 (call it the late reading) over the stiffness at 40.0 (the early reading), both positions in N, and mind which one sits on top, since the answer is -0.041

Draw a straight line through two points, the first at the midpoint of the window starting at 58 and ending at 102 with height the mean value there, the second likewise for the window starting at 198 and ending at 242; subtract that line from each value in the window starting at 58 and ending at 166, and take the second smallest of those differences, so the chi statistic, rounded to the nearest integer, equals -27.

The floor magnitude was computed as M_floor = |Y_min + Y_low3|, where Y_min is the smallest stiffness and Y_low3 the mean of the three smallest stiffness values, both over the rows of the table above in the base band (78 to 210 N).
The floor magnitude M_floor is 419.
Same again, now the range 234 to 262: 551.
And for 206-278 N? 493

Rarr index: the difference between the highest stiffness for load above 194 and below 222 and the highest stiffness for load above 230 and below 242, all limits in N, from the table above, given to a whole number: -12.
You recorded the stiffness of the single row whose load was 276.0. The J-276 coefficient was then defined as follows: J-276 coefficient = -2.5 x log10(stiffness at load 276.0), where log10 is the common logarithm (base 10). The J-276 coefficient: -6.13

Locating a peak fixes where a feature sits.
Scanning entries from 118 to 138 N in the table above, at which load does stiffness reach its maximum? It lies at 124.0 N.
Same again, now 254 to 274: 256.0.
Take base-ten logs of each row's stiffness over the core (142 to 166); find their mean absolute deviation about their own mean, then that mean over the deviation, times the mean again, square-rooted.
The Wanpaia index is 19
